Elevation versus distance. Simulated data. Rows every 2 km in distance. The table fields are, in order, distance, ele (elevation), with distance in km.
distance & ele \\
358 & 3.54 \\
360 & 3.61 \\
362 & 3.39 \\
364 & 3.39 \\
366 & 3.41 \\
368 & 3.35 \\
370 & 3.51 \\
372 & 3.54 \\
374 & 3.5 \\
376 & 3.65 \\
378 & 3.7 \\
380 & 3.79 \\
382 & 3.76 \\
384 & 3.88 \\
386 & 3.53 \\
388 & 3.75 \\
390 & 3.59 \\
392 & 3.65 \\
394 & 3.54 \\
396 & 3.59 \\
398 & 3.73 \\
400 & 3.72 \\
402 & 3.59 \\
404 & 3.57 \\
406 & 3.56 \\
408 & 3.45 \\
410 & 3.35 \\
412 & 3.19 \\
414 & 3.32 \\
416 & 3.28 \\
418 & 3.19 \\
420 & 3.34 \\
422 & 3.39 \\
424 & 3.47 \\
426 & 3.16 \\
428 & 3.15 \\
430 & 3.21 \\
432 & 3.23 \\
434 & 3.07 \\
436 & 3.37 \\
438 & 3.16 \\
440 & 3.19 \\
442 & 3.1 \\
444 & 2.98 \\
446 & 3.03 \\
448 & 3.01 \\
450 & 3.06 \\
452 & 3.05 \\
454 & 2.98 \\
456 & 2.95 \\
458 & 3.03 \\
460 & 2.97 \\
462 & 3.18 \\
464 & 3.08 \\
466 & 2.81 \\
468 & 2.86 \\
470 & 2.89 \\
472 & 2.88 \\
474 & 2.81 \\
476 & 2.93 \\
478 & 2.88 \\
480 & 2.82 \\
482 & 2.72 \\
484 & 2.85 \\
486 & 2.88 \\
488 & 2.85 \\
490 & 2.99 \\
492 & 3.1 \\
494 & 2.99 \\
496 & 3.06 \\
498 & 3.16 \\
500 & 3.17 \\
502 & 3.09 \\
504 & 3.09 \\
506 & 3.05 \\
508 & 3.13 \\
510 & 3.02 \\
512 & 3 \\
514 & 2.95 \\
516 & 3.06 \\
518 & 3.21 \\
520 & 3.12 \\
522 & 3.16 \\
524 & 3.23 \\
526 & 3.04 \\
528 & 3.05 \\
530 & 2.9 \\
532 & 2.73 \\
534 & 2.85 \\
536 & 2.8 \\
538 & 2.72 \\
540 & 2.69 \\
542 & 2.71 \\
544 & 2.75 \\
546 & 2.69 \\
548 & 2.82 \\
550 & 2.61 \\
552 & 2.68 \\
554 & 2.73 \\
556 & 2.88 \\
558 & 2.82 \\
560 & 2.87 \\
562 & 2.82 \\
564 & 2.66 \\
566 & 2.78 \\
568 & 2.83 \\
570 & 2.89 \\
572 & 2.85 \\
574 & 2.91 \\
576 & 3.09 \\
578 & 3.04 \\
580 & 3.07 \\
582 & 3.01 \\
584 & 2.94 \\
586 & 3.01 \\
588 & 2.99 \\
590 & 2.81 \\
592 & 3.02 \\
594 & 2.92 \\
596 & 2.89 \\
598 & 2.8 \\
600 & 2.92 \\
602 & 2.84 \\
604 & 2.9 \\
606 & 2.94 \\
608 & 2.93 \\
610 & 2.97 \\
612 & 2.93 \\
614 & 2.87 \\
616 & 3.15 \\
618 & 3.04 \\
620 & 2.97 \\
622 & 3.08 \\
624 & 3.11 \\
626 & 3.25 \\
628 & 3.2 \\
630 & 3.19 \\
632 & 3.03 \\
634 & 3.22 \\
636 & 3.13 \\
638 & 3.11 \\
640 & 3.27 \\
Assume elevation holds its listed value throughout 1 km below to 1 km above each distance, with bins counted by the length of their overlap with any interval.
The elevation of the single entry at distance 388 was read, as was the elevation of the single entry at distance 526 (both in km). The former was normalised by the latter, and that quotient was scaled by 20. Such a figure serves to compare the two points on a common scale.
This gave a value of 24.7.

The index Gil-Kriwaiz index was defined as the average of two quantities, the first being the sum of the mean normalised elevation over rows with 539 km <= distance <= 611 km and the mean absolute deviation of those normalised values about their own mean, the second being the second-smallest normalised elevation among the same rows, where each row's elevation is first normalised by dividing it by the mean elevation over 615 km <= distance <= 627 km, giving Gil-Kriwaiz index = 0.907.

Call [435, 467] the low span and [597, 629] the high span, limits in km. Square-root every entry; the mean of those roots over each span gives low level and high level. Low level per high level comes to 1.01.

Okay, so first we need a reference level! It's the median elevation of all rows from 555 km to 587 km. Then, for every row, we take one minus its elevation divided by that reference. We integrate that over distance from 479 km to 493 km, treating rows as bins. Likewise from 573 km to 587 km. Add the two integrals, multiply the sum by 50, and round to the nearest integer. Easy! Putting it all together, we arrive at -31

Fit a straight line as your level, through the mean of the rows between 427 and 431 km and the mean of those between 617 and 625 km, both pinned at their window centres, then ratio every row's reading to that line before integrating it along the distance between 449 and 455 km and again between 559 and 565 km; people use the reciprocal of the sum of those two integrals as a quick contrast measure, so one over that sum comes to 0.090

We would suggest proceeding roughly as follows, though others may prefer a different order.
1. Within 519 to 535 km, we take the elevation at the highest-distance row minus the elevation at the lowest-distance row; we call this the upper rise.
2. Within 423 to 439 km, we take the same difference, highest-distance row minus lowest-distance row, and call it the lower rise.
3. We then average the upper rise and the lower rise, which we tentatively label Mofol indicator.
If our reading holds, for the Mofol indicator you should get -0.29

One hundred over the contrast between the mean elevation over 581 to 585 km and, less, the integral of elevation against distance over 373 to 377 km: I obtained -8.8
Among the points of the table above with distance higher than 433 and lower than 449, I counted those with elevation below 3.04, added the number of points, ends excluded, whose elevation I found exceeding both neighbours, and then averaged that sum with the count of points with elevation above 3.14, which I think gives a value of 4.5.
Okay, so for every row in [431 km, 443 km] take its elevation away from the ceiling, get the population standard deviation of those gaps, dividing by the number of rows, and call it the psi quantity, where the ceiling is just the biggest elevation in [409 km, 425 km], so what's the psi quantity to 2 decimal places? 0.10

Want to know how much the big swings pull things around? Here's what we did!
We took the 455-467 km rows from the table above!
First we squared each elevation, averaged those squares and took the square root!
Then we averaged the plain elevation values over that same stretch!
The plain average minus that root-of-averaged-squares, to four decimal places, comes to -0.0022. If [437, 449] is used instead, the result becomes -0.0010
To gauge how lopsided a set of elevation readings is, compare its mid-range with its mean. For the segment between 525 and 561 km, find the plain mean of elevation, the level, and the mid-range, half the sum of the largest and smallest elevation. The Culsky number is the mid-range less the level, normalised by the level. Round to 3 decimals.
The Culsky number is 0.012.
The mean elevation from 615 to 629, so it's 3.11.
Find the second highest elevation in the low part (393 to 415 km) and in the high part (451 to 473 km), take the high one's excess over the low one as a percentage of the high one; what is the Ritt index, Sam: -21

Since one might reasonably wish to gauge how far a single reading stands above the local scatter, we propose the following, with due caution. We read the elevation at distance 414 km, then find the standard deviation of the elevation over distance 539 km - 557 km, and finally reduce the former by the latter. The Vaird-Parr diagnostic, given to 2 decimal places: 3.24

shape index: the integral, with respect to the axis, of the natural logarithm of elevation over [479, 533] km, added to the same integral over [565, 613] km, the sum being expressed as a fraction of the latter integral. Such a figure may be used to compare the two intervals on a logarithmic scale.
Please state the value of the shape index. 2.2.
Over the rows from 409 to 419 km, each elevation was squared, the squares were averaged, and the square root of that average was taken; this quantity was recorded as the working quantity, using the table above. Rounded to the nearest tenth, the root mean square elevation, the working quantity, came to 3.3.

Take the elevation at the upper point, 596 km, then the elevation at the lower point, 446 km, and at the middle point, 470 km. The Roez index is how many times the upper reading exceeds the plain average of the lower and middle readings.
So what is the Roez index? 0.98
